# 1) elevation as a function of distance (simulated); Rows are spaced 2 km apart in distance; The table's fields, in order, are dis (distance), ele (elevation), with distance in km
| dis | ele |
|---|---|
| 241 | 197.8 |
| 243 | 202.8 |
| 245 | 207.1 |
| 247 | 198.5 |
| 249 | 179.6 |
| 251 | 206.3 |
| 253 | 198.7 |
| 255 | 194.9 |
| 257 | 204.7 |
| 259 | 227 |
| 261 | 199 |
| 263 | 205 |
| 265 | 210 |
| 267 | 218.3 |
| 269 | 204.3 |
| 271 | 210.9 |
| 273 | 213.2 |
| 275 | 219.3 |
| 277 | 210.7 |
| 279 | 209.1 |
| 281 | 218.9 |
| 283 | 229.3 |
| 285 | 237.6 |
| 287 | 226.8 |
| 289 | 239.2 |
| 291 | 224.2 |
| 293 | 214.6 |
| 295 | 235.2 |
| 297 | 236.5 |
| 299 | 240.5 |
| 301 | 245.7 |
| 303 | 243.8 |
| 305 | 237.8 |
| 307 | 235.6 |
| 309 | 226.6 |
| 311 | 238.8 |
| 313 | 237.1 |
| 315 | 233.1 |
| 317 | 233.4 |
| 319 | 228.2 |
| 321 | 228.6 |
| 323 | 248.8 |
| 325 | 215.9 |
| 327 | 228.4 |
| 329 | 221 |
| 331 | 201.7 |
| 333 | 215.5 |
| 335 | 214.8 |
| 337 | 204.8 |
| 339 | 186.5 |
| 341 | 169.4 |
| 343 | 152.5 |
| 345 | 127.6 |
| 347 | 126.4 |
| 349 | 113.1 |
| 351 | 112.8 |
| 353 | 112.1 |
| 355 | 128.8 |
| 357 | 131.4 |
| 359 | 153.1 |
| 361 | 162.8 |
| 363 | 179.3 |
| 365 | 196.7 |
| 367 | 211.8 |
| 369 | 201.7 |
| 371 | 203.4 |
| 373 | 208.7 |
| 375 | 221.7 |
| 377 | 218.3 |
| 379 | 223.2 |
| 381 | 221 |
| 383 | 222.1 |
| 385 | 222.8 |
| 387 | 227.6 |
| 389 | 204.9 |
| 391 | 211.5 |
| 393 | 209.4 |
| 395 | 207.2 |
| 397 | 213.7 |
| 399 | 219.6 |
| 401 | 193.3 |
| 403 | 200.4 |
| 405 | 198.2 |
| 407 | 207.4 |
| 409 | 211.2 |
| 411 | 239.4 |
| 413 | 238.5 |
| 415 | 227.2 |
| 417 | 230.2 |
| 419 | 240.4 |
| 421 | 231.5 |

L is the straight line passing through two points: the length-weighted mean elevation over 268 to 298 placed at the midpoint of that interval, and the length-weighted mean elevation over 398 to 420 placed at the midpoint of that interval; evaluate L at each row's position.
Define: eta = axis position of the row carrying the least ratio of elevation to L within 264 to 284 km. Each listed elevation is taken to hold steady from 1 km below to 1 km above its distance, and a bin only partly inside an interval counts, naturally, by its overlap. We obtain 269 km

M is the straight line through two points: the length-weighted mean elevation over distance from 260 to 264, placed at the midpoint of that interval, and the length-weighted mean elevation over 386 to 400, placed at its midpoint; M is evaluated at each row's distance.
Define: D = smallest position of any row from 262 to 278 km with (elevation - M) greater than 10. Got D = 267 km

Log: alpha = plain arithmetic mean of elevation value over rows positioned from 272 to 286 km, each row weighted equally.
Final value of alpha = 220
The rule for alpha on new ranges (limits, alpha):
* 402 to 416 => 217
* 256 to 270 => 210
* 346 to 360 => 125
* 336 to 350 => 154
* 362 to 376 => 203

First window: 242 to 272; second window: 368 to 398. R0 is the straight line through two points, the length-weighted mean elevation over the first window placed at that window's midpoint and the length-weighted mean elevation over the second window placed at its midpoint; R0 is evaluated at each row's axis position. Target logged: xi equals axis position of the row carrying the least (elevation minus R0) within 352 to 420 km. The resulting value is 353 km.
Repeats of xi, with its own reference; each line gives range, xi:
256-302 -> 261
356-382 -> 357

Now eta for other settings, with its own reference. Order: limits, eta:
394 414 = 401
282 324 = 293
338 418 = 353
